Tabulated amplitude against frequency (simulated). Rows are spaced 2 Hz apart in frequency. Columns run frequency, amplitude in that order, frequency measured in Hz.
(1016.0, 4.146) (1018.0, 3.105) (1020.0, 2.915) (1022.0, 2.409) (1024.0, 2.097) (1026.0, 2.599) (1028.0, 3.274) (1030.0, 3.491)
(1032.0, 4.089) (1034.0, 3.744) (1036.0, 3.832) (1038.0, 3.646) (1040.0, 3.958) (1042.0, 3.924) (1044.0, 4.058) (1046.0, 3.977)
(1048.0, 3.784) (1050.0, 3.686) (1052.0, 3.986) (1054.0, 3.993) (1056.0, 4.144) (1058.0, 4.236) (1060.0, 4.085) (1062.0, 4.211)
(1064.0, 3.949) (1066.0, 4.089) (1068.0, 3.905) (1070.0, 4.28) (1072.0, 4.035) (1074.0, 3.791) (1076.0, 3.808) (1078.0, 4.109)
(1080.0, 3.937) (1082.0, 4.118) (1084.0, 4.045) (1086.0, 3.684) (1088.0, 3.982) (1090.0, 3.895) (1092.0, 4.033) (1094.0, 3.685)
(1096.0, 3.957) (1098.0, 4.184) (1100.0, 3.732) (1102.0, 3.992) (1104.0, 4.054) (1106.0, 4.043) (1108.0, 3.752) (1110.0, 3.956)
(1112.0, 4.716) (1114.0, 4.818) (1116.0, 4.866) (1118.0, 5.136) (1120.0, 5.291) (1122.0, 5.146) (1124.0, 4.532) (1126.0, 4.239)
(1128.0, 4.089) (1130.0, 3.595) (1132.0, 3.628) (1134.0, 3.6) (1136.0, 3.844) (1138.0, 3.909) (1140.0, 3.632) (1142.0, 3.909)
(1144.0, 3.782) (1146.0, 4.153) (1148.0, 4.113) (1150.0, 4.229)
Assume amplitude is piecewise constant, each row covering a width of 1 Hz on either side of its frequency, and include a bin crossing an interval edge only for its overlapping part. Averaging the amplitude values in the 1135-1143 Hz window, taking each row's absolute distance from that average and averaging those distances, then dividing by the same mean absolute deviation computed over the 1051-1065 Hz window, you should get 1.0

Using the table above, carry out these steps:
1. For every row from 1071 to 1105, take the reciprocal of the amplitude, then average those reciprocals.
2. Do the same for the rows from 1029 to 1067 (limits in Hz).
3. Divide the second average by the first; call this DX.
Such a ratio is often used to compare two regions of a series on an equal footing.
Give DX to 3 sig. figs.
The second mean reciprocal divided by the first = 1.00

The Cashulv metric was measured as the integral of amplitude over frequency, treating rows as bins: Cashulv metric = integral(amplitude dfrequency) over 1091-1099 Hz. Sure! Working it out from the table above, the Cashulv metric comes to 32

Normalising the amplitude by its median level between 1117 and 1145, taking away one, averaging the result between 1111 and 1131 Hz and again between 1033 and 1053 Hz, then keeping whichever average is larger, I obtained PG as 0.188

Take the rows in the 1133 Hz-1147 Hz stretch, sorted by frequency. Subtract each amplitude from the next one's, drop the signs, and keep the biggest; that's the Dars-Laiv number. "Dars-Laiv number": 0.37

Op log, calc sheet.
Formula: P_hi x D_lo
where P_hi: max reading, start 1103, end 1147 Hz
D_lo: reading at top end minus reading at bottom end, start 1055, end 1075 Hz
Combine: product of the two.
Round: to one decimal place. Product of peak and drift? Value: -1.9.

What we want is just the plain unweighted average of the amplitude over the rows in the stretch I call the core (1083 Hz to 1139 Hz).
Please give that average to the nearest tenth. 4.2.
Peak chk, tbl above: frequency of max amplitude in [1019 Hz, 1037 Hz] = 1032.0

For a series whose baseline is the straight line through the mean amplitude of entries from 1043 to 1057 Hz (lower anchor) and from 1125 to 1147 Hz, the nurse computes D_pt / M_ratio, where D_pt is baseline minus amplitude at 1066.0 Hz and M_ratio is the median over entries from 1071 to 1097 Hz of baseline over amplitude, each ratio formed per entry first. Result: -0.16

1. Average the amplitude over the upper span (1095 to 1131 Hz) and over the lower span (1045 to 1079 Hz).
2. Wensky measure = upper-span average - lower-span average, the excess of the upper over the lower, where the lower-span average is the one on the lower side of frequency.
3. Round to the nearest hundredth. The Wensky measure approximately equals 0.33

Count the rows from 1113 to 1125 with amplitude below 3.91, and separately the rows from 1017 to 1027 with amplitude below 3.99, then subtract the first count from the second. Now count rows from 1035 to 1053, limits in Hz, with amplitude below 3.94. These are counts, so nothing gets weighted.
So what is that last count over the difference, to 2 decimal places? 1.00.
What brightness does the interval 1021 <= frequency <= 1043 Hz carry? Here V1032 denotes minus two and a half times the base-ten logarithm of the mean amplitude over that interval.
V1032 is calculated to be -1.32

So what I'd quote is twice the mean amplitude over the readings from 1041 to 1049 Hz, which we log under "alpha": 7.9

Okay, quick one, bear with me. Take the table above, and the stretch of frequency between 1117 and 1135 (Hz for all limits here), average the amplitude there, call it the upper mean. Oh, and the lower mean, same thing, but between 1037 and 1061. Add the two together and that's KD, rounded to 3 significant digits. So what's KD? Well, 8.32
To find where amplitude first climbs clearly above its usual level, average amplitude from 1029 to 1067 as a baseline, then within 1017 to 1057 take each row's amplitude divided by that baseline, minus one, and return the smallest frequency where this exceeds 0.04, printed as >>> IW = 1056.0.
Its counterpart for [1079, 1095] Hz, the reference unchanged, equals 1082.0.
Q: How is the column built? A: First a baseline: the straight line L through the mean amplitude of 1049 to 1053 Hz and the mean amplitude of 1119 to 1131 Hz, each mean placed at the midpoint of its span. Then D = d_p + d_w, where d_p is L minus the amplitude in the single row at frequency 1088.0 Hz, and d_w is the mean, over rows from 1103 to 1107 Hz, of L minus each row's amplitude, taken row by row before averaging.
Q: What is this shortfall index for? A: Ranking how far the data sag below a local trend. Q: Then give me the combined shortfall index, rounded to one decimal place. 0.4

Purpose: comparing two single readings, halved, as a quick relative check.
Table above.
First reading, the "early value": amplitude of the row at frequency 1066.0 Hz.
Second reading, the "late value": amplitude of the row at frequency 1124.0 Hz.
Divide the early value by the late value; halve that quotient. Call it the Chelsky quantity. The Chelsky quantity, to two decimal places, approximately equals 0.45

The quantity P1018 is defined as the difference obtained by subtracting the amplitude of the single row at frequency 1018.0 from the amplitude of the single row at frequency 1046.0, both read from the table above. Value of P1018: 0.87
